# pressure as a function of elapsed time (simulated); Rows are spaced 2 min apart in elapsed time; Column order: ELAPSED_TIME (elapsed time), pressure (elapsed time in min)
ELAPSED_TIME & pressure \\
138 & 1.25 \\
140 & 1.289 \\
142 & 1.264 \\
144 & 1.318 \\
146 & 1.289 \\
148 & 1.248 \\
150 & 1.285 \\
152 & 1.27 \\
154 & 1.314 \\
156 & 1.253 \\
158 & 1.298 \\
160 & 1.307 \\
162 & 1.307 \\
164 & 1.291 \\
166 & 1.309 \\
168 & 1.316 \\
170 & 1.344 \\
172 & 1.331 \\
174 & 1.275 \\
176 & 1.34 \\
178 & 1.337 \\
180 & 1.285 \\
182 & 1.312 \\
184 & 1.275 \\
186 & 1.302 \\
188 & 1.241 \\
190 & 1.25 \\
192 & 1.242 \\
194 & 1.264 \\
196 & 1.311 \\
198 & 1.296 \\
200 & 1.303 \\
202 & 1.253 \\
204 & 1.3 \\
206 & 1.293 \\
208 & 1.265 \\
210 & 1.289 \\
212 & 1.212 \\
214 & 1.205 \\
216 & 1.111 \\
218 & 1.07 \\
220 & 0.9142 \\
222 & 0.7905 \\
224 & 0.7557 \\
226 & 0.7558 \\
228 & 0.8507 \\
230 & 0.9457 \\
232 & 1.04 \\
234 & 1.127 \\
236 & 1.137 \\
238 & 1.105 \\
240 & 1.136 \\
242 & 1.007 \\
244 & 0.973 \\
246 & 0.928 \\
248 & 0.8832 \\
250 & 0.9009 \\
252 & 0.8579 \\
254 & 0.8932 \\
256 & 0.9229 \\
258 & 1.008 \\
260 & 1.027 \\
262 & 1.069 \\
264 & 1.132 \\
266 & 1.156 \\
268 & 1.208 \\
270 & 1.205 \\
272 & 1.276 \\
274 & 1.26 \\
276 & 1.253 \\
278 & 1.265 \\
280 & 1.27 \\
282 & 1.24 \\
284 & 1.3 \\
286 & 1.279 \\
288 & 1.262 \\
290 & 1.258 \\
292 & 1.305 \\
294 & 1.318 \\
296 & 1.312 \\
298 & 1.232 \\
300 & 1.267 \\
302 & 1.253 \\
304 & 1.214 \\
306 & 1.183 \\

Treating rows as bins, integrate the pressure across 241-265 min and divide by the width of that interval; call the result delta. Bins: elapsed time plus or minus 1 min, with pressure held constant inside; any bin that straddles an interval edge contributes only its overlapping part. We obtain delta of 0.97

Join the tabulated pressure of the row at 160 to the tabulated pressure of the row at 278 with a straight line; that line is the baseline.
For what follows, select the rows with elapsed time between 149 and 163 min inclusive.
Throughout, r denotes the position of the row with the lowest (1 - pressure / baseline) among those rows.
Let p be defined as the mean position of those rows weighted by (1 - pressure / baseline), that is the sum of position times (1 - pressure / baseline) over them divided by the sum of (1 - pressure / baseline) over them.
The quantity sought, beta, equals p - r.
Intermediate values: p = 153.7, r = 154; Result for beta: -0.3 min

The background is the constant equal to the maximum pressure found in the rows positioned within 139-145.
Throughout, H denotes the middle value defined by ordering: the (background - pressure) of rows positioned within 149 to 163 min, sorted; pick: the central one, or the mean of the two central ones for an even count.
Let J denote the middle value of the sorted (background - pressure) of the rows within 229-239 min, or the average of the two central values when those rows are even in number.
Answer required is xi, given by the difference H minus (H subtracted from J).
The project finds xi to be -0.17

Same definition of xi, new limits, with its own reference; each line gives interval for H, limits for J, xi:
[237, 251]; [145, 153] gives 0.65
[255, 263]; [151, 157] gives 0.55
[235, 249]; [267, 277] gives 0.56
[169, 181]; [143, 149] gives -0.06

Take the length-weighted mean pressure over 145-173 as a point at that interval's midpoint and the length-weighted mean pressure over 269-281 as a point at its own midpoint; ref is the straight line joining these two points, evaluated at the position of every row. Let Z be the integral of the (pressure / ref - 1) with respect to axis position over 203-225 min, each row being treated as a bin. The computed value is -2.9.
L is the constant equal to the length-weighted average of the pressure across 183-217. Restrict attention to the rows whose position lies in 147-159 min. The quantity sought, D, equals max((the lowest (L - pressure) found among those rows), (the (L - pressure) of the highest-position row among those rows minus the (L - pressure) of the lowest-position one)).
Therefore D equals -0.05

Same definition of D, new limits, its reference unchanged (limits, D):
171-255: 0.44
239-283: -0.02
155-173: -0.08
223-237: 0.12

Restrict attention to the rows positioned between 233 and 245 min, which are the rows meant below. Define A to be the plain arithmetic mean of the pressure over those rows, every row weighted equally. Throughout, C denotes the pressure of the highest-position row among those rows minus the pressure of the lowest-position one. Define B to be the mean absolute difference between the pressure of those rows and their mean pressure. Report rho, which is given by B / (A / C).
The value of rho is -0.0086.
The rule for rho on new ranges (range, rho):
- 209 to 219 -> -0.0129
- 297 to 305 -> -0.0003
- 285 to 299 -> -0.0010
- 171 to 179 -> 0.0001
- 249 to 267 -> 0.0234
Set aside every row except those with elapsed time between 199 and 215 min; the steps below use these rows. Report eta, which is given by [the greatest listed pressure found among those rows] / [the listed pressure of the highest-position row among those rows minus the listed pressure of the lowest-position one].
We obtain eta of -13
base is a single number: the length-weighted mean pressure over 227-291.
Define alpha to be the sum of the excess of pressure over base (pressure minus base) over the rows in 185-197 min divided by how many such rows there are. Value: 0.17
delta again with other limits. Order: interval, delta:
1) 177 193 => 1.28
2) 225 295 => 1.10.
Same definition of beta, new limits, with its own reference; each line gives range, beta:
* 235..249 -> 3.4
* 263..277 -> -5.4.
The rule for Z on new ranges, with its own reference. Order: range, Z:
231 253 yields -4.5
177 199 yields -0.1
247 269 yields -4.5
